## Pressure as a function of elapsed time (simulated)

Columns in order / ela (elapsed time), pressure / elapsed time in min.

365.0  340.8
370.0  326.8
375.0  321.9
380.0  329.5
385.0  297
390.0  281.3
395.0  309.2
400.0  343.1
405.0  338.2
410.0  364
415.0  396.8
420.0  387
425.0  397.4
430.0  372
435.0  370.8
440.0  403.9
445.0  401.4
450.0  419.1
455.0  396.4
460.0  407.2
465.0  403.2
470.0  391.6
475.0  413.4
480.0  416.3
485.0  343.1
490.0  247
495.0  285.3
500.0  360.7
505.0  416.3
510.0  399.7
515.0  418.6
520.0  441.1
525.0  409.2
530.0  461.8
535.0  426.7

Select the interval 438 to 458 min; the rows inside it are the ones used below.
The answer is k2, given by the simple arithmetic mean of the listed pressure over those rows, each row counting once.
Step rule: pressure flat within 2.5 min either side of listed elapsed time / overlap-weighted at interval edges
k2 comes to 405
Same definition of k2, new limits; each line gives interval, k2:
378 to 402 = 312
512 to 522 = 430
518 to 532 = 437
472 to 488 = 391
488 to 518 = 355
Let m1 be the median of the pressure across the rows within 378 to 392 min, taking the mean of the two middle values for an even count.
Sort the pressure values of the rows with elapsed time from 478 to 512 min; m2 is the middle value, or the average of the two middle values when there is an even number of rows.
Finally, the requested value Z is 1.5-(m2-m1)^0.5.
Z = -6.5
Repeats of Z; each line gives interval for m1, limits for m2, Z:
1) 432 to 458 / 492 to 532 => -1.9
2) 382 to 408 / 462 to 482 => -8.5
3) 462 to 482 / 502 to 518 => -1.3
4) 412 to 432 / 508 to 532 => -3.7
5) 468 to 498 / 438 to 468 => -4.5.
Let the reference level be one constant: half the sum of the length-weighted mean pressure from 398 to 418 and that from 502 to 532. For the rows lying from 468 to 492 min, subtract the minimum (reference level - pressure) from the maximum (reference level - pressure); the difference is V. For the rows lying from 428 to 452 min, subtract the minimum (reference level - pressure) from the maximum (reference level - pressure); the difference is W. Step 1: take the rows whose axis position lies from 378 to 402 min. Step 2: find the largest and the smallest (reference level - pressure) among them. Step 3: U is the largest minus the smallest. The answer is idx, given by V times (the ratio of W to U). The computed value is 132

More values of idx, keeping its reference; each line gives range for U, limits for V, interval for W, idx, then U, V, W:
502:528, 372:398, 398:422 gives 68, 41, 48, 59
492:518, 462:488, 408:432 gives 18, 133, 73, 33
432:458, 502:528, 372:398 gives 41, 48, 41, 48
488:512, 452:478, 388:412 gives 11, 169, 22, 83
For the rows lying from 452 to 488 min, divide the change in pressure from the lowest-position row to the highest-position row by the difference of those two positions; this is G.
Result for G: -1.8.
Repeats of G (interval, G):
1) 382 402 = 3.1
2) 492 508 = 13.1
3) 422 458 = 0.0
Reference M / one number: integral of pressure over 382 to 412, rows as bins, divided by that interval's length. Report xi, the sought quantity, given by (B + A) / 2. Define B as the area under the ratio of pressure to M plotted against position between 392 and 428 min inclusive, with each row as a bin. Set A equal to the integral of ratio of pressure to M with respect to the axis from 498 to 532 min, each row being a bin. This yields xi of 42.2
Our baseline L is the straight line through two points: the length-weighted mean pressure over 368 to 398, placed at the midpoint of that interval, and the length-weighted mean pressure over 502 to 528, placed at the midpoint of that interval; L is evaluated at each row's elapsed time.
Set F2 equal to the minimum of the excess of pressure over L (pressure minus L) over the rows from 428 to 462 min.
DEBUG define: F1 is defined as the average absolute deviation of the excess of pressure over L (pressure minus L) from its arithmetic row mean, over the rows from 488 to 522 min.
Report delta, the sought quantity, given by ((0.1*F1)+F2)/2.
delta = 12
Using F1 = 53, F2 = 18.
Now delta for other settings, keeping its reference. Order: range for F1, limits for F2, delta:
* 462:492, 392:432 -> -3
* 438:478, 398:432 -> 5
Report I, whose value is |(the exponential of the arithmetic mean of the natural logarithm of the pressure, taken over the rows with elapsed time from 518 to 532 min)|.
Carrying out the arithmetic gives 437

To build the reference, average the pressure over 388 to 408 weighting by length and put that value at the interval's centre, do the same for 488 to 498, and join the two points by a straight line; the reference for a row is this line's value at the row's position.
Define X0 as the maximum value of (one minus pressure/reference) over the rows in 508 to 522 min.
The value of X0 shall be -0.52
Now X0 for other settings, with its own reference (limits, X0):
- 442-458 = -0.36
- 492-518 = -0.05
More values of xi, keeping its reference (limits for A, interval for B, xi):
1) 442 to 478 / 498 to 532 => 44.6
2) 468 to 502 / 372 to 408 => 36.3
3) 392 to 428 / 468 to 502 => 38.7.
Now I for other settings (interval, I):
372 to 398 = 307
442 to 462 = 406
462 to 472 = 397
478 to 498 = 317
